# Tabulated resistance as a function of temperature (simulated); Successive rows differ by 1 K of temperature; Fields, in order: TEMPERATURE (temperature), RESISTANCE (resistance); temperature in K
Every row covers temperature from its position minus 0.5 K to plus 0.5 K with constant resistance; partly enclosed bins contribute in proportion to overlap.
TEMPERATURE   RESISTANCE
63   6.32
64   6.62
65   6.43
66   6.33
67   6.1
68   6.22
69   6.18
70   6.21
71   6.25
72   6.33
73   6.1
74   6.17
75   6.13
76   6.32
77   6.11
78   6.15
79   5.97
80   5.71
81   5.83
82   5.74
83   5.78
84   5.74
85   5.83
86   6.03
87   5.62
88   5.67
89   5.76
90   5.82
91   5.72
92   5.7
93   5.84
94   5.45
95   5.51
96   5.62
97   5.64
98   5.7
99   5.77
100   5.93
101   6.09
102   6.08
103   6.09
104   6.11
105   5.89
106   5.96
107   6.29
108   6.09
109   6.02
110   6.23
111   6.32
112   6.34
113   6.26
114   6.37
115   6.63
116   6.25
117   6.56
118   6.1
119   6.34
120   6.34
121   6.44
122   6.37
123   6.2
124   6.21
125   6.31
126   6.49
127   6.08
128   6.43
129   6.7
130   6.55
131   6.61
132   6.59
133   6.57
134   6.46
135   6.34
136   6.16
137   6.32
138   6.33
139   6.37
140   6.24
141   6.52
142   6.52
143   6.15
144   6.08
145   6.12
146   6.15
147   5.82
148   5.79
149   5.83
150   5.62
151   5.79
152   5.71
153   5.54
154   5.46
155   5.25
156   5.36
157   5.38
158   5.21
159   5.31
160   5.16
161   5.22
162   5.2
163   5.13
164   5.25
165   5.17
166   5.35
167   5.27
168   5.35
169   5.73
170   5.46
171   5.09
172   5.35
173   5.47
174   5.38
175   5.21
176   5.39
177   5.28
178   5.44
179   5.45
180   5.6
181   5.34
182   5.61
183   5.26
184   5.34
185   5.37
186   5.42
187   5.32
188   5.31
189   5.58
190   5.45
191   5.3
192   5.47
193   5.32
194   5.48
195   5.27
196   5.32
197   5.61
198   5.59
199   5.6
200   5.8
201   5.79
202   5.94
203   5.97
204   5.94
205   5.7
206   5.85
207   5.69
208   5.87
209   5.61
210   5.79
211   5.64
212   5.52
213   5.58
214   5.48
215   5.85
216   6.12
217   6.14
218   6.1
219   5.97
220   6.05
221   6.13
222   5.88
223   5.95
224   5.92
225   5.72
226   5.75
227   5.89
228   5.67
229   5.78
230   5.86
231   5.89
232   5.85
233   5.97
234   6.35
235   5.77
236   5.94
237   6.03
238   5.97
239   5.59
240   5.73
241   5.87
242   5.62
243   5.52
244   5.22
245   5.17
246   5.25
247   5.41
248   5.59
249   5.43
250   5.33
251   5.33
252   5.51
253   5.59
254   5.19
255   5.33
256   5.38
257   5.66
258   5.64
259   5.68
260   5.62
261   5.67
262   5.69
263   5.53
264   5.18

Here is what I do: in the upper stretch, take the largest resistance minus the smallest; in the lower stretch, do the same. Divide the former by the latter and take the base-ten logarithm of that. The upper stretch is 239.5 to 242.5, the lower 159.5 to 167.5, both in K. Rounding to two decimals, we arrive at 0.06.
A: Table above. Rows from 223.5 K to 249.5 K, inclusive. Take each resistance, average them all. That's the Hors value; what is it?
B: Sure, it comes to 5.7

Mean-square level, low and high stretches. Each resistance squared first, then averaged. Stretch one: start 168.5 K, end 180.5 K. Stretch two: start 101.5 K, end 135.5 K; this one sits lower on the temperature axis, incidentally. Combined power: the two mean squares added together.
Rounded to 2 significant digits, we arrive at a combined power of 69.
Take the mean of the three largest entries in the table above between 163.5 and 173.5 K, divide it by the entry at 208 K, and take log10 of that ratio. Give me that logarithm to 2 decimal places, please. -0.02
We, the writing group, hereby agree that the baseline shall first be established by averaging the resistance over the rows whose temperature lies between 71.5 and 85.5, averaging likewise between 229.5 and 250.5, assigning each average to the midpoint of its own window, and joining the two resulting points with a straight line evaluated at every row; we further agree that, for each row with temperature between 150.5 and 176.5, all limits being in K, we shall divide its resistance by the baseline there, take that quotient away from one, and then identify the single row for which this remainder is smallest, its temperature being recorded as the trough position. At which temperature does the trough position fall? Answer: 151 K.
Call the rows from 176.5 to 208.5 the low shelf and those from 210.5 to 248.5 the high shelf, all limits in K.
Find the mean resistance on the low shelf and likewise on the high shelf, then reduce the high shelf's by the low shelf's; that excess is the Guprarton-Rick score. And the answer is 0.2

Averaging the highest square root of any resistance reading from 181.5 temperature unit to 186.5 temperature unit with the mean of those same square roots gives 2.35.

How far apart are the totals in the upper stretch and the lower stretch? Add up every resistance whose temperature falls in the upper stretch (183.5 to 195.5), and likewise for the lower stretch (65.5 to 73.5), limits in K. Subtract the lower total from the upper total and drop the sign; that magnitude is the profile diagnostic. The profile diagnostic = 15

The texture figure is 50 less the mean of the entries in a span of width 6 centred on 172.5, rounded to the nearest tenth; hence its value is 44.7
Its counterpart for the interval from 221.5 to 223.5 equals 44.1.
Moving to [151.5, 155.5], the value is 44.5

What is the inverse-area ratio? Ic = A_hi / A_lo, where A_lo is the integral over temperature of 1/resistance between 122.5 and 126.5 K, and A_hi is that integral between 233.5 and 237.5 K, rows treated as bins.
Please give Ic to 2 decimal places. 1.05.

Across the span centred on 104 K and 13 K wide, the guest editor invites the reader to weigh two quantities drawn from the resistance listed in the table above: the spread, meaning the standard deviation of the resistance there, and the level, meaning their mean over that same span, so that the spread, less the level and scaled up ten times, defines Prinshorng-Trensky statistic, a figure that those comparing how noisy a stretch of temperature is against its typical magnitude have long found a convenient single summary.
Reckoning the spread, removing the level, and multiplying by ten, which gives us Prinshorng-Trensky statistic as -59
